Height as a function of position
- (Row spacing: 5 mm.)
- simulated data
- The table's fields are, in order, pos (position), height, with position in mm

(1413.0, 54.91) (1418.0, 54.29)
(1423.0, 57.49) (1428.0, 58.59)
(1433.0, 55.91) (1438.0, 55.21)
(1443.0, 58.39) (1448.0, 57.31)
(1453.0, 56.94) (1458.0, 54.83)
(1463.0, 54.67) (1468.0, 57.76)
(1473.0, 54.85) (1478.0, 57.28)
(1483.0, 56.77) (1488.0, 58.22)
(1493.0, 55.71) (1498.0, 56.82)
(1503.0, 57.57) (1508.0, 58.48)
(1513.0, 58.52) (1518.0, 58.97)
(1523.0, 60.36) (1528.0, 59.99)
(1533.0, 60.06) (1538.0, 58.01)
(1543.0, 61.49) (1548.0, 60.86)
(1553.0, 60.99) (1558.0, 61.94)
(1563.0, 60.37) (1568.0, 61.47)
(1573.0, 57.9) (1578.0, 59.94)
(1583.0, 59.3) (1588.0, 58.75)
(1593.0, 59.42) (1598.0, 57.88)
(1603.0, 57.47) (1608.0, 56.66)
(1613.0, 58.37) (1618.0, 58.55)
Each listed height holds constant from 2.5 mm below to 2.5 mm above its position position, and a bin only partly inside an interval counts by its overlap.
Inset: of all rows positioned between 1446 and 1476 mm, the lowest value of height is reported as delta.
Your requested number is 54.67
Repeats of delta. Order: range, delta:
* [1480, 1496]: 55.71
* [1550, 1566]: 60.37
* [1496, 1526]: 56.82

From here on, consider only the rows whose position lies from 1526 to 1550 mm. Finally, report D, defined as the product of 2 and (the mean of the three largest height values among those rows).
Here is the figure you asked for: 122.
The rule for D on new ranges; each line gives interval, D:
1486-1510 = 116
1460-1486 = 115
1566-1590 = 120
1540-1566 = 123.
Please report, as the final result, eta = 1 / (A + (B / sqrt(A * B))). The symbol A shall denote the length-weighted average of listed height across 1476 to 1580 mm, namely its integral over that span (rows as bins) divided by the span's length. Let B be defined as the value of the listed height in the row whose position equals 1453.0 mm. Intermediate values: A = 59.1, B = 56.94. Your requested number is 0.0166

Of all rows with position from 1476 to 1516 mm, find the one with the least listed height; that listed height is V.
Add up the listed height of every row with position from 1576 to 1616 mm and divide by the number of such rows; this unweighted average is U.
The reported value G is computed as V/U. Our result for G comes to 0.95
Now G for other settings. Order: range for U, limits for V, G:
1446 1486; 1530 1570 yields 1.03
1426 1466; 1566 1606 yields 1.02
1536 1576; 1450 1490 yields 0.91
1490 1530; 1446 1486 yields 0.94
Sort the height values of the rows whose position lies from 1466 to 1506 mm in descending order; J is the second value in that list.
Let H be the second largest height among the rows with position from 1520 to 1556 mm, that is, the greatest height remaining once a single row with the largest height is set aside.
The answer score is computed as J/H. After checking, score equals 0.95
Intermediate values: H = 60.99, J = 57.76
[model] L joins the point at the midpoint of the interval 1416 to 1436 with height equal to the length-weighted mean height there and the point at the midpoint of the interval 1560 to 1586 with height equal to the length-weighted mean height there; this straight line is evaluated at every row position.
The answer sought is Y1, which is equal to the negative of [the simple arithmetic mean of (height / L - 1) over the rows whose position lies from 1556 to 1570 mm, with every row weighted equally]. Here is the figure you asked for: -0.028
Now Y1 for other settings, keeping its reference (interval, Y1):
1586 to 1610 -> 0.039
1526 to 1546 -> -0.015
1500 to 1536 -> -0.009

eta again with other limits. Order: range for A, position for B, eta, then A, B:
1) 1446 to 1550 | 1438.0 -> 0.0170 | 57.9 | 55.21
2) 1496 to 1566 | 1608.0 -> 0.0165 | 59.6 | 56.66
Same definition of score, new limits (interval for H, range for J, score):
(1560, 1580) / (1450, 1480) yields 0.95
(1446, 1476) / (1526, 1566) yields 1.07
